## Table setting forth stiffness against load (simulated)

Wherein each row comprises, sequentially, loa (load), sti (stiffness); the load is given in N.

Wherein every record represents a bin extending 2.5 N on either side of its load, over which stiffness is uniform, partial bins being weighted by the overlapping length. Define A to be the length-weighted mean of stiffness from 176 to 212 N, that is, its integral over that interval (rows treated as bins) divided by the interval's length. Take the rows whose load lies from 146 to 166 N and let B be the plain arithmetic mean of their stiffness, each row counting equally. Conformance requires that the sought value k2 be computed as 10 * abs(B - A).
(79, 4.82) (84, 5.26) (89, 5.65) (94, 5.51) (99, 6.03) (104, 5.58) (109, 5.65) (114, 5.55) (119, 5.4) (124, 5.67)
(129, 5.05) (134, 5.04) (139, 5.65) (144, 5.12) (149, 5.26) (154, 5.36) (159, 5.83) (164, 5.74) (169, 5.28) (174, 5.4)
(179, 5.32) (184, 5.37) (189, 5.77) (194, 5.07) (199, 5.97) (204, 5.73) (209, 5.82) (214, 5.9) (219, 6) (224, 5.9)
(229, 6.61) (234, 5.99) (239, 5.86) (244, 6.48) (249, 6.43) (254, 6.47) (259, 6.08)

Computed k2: 0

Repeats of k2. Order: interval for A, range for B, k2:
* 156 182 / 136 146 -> 1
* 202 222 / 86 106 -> 2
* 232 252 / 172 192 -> 7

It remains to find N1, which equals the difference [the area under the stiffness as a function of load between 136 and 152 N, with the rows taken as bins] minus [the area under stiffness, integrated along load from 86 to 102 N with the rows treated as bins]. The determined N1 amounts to -6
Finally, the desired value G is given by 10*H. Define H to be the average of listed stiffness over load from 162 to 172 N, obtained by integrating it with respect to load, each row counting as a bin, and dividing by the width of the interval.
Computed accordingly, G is 55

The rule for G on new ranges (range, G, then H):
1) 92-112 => 57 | 5.7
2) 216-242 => 61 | 6.1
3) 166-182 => 53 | 5.3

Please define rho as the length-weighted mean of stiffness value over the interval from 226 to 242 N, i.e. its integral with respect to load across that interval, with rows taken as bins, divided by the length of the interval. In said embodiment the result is 6.16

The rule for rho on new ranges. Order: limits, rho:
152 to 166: 5.65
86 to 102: 5.71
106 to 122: 5.54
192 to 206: 5.60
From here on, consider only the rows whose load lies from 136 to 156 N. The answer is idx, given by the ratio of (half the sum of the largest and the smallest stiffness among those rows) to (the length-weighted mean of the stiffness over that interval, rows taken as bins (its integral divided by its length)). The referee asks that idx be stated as 1.01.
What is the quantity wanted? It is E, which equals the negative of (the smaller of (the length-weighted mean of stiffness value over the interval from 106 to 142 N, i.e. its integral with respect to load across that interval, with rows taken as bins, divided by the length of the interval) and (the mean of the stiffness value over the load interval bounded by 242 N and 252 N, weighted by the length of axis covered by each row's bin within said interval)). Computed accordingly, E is -5.43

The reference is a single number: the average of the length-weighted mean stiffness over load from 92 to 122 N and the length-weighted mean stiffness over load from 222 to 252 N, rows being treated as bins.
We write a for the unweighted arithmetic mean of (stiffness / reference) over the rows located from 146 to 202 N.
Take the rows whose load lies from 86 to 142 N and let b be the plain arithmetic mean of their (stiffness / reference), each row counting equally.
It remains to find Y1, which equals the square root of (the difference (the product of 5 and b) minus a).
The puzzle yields 1.93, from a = 0.927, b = 0.93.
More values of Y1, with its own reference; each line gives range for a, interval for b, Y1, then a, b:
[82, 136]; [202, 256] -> 2.06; 0.927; 1.03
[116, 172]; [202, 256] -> 2.06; 0.912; 1.03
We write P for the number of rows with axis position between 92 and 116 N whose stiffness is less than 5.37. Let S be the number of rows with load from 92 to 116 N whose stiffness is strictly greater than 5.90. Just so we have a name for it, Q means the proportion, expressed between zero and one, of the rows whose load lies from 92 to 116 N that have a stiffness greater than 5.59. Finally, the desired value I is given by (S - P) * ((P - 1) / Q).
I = -2.5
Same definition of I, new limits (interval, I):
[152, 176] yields -5.0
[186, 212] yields 0.0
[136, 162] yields -15.0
